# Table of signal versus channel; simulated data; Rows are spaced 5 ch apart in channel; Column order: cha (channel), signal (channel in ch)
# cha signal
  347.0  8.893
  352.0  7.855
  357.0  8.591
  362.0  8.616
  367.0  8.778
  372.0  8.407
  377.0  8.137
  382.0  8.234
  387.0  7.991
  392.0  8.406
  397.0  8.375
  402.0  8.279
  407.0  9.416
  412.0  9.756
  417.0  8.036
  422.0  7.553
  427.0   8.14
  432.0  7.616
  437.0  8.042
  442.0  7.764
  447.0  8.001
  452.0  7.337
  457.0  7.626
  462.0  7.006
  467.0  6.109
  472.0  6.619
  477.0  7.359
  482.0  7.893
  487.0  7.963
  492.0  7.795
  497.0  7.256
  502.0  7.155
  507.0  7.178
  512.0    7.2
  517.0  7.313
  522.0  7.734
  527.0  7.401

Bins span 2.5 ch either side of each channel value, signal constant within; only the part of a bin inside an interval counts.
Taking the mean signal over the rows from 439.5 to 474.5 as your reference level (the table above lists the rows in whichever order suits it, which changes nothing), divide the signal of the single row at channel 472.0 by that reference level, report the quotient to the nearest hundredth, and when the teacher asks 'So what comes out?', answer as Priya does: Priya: 0.92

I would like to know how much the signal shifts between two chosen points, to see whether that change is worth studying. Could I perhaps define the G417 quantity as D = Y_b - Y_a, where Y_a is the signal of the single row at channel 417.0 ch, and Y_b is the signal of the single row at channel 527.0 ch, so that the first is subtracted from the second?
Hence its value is -0.6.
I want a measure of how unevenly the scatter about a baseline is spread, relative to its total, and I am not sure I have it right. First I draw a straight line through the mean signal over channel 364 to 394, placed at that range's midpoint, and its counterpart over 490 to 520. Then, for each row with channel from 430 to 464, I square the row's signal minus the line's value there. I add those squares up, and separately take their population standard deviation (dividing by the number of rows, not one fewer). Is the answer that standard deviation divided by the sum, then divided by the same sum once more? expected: 0.24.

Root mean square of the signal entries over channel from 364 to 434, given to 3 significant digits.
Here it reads 8.39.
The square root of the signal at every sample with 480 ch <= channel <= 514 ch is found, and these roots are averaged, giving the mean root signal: 2.74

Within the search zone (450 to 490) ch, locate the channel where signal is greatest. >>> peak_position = 487.0 ch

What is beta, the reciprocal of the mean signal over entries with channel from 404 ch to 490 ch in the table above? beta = 0.129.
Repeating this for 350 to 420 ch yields 0.118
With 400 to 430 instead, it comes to 0.117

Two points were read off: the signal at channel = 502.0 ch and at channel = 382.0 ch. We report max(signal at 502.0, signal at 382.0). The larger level 8.23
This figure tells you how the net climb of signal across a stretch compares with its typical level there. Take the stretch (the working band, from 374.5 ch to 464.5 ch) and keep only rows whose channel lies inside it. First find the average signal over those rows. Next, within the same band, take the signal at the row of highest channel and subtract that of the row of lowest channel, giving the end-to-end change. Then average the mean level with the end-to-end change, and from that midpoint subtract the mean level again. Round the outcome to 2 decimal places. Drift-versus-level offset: -4.61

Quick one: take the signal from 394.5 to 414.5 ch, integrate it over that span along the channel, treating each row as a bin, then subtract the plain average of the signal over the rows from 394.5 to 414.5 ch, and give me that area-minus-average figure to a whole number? 170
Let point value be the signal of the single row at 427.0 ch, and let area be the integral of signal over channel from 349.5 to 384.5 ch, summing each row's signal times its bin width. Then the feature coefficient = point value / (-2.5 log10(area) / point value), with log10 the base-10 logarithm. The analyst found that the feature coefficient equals -11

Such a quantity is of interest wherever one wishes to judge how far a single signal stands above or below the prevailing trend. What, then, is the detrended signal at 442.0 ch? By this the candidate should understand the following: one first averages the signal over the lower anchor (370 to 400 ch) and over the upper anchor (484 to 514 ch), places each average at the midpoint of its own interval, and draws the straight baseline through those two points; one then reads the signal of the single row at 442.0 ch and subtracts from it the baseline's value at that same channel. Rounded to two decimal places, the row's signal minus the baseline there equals -0.08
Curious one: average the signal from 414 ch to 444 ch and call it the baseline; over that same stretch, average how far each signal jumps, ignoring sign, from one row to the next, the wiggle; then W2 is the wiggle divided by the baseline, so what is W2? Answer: 0.06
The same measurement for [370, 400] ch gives 0.03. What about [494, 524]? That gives 0.02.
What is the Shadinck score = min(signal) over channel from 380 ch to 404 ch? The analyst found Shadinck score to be 7.991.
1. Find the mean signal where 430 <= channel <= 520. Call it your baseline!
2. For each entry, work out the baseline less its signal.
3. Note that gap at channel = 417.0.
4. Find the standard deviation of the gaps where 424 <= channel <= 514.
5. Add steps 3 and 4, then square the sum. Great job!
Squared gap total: 0.01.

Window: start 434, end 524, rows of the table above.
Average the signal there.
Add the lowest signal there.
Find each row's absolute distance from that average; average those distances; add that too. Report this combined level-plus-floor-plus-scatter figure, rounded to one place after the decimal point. 13.9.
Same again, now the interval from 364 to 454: 16.0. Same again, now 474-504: 15.0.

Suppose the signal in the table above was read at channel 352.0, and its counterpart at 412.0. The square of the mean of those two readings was 78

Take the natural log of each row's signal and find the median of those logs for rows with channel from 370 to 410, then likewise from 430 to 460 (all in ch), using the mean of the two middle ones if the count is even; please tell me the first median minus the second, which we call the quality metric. 0.079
